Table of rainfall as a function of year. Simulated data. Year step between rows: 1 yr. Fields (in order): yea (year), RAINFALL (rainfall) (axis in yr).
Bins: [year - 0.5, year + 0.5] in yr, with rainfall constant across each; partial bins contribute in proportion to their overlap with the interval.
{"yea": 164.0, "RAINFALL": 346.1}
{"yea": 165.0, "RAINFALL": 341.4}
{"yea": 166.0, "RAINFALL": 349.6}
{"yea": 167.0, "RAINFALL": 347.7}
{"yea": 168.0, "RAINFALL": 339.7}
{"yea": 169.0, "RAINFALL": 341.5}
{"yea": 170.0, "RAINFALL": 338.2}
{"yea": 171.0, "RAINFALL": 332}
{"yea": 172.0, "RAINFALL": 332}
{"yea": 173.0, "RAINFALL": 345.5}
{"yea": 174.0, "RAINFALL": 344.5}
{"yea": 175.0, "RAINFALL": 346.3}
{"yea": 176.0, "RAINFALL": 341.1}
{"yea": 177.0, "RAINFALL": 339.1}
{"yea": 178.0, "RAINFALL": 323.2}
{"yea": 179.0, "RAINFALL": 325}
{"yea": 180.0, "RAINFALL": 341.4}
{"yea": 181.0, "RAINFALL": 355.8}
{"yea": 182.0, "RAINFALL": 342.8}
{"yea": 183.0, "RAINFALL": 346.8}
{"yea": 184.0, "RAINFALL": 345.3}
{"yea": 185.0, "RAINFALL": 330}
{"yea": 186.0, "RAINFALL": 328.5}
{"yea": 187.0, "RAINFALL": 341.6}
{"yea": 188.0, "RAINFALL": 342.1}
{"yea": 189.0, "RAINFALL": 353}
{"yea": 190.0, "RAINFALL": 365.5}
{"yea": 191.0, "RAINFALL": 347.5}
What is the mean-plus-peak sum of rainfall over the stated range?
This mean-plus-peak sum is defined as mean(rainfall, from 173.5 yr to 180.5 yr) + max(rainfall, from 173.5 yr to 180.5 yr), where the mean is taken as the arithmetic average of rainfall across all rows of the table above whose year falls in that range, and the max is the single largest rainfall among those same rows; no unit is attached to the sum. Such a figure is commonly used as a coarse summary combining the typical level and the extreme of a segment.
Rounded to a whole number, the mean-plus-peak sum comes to 684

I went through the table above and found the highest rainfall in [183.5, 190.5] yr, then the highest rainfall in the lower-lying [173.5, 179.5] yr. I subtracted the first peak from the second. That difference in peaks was -19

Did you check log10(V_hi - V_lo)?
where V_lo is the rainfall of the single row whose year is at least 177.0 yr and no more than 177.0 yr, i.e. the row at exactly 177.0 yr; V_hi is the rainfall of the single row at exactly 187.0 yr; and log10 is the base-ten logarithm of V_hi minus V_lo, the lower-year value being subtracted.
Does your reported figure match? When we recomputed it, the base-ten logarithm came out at 0.40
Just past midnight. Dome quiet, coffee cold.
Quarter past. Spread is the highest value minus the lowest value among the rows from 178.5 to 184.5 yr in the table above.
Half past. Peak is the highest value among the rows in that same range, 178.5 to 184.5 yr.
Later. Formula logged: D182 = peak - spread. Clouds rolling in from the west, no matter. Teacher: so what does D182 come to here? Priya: 325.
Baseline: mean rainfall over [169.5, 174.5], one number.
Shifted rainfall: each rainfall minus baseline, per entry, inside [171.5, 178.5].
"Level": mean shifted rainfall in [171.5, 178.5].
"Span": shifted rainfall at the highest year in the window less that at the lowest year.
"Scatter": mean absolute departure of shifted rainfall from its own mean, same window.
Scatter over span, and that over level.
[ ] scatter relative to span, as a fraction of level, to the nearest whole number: -2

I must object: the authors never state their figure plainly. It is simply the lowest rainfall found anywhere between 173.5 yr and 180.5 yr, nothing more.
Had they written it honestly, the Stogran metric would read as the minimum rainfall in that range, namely 323.2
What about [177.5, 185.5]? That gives 323.2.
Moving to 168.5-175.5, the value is 332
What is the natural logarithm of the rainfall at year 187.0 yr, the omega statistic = 5.834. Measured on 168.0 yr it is 5.828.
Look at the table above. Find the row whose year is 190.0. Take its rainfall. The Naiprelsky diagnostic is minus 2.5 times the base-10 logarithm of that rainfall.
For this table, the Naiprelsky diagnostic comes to -6.407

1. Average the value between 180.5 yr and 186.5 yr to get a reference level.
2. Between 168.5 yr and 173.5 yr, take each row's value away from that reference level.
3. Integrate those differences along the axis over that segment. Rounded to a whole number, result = 18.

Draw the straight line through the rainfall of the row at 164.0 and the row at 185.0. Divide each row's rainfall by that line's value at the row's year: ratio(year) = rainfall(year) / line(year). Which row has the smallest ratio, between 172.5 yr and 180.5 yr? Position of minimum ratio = 178.0 yr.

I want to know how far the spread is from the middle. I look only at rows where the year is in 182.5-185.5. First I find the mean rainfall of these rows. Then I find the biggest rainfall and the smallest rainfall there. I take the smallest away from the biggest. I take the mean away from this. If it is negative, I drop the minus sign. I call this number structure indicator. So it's 324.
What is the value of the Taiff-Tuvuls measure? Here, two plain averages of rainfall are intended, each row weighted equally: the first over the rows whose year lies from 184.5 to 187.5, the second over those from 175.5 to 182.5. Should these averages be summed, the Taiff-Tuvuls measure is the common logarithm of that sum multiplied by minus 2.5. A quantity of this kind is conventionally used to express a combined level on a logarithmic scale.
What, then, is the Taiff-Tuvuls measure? -7.07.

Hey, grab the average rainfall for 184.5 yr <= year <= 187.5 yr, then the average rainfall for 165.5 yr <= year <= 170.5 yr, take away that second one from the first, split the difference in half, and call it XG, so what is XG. -5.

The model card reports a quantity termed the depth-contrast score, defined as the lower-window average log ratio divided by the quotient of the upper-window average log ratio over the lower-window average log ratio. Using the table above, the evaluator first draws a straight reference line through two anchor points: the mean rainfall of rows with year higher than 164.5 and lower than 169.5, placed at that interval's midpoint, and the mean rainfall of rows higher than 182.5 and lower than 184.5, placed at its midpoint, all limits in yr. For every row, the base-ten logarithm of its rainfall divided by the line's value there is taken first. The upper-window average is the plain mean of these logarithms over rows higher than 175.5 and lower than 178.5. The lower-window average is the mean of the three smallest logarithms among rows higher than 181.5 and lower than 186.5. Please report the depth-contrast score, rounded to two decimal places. -0.02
